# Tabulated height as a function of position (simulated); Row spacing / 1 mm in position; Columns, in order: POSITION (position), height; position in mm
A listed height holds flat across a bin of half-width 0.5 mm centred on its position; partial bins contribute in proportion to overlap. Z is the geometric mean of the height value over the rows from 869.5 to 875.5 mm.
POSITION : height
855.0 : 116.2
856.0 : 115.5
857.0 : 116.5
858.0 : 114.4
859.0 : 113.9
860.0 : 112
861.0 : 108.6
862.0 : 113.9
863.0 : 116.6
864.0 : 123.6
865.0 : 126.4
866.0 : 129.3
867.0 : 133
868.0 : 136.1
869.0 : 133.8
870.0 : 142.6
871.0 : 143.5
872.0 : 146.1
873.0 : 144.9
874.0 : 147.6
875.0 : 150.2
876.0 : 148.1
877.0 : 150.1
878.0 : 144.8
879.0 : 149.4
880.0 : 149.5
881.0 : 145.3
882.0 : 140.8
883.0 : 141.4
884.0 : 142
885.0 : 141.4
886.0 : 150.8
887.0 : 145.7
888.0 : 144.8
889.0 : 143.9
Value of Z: 146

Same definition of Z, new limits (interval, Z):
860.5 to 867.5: 121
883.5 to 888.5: 145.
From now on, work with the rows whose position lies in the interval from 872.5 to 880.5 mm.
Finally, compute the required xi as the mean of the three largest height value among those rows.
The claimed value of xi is 150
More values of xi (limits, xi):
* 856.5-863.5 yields 116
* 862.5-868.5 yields 133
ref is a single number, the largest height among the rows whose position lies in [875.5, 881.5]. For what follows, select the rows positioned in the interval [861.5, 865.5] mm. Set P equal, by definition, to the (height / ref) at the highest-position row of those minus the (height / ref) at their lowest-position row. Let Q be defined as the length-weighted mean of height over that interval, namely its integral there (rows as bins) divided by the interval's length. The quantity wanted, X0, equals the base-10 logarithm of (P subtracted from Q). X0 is 2.08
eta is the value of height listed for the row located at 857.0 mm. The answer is 116.5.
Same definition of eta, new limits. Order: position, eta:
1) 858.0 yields 114.4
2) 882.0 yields 140.8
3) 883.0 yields 141.4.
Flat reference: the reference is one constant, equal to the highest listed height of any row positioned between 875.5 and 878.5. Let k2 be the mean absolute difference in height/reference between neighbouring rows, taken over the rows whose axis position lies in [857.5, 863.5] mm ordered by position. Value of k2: 0.0184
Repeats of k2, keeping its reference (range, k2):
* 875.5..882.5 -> 0.0230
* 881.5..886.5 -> 0.0187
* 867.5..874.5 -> 0.0205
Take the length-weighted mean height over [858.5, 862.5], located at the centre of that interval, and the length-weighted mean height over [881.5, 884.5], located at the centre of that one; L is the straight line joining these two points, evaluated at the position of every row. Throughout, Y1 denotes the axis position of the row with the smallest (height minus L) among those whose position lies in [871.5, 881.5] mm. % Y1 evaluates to 881.0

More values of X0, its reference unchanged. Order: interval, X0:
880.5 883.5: 2.15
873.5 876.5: 2.17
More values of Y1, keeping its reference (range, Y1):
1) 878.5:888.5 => 888.0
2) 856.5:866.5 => 861.0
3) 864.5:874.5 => 865.0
